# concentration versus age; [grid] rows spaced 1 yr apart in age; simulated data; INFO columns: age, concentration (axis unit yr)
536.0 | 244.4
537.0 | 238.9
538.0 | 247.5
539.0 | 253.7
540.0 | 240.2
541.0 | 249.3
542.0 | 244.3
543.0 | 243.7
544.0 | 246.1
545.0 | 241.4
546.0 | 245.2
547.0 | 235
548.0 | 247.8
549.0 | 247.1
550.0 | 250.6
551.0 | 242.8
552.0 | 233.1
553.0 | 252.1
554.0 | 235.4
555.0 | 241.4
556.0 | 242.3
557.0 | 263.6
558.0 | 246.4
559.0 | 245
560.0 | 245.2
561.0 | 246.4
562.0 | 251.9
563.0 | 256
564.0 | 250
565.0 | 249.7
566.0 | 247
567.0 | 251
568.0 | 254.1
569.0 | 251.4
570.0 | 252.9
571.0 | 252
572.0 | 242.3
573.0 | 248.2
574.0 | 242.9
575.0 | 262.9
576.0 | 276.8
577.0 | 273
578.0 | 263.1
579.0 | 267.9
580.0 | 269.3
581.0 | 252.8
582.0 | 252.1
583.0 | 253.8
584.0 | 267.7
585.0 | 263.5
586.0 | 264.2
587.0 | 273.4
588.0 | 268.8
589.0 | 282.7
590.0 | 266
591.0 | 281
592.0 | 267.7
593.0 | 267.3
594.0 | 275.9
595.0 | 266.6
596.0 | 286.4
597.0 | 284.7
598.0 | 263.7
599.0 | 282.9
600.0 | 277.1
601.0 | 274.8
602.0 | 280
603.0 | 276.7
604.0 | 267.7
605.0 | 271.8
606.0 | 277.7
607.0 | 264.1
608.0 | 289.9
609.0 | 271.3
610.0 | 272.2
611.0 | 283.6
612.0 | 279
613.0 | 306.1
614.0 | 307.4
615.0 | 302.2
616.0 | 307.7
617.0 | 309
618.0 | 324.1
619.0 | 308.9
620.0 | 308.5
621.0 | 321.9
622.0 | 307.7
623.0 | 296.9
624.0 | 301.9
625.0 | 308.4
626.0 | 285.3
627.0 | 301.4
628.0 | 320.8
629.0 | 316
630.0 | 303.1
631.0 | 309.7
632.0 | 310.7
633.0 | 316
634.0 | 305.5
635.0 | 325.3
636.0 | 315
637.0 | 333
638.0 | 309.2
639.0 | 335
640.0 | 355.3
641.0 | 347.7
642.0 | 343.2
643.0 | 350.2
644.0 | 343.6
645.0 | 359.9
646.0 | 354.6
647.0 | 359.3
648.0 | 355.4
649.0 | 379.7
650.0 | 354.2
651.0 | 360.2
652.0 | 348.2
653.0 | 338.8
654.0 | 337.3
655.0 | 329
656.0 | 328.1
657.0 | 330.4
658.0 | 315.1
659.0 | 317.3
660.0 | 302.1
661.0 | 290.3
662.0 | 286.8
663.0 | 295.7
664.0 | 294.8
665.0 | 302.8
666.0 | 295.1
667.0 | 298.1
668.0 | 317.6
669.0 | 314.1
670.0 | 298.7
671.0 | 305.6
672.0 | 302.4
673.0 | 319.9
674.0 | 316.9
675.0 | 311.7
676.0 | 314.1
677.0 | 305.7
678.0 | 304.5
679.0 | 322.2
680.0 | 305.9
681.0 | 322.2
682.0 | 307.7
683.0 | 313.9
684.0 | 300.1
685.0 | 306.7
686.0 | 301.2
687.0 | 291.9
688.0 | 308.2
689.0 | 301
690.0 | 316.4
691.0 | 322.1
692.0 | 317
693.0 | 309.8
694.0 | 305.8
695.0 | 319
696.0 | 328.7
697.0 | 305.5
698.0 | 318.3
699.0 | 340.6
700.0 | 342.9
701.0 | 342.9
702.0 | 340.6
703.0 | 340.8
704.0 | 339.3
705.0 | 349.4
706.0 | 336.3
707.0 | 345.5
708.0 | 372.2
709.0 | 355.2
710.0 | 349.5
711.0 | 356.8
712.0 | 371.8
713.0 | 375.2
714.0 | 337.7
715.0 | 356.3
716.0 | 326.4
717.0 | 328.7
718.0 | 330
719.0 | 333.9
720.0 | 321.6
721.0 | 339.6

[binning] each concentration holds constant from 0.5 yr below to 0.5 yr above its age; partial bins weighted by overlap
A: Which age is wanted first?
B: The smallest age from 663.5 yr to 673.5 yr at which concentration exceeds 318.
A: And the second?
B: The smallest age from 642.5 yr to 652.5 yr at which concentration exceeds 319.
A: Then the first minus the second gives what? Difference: 30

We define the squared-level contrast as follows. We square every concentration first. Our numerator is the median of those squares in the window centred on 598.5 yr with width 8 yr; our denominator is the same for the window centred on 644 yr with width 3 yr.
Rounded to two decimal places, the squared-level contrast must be 0.63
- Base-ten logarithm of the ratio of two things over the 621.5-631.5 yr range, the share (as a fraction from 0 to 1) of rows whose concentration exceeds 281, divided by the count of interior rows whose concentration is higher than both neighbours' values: -0.30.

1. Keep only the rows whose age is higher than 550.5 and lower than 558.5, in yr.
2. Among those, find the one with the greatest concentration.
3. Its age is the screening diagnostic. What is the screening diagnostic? 557.0 yr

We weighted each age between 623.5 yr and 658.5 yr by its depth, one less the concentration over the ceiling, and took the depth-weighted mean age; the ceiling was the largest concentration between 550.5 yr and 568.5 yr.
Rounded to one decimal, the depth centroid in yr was 643.1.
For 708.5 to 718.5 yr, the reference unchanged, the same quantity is 713.1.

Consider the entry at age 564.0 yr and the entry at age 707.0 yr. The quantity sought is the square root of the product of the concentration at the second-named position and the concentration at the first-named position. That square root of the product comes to 294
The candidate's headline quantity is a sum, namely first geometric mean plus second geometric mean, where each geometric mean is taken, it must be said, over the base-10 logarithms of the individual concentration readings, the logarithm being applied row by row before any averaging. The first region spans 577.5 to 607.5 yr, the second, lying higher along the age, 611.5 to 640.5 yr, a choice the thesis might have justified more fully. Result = 4.92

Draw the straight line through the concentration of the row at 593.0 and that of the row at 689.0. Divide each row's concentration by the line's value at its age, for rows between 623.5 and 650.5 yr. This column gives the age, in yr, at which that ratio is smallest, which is 626.0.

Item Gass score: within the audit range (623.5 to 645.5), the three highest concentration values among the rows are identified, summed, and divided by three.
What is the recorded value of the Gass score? 355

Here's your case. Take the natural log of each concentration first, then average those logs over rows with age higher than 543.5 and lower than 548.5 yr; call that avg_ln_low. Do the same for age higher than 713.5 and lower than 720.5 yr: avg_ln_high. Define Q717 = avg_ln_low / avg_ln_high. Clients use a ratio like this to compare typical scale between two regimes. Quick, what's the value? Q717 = 0.95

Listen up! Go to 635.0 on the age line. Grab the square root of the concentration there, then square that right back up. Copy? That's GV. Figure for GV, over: 325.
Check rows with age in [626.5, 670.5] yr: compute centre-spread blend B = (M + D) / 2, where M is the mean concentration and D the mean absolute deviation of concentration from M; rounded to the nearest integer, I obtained 173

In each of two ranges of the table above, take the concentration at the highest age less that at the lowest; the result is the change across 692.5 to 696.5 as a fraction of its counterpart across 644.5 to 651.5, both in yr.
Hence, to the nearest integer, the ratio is 63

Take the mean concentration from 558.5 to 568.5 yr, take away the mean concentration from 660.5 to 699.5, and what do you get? -59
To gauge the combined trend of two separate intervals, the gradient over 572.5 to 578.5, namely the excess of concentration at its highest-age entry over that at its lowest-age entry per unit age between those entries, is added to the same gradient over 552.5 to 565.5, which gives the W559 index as 2.78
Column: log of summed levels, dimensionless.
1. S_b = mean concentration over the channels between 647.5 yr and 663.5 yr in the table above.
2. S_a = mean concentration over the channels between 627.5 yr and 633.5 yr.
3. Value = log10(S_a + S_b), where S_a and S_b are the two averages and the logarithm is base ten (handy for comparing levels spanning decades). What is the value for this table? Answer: 2.81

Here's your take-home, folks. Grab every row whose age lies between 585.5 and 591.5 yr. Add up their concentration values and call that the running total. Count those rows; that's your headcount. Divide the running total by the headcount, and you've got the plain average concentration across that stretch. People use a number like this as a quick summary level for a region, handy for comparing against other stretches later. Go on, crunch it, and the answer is 273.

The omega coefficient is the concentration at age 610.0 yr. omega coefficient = 272.2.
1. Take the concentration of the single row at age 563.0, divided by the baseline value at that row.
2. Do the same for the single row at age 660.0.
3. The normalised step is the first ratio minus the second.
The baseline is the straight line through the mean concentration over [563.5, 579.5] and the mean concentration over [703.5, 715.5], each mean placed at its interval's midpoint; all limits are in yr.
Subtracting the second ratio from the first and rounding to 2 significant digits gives 0.078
